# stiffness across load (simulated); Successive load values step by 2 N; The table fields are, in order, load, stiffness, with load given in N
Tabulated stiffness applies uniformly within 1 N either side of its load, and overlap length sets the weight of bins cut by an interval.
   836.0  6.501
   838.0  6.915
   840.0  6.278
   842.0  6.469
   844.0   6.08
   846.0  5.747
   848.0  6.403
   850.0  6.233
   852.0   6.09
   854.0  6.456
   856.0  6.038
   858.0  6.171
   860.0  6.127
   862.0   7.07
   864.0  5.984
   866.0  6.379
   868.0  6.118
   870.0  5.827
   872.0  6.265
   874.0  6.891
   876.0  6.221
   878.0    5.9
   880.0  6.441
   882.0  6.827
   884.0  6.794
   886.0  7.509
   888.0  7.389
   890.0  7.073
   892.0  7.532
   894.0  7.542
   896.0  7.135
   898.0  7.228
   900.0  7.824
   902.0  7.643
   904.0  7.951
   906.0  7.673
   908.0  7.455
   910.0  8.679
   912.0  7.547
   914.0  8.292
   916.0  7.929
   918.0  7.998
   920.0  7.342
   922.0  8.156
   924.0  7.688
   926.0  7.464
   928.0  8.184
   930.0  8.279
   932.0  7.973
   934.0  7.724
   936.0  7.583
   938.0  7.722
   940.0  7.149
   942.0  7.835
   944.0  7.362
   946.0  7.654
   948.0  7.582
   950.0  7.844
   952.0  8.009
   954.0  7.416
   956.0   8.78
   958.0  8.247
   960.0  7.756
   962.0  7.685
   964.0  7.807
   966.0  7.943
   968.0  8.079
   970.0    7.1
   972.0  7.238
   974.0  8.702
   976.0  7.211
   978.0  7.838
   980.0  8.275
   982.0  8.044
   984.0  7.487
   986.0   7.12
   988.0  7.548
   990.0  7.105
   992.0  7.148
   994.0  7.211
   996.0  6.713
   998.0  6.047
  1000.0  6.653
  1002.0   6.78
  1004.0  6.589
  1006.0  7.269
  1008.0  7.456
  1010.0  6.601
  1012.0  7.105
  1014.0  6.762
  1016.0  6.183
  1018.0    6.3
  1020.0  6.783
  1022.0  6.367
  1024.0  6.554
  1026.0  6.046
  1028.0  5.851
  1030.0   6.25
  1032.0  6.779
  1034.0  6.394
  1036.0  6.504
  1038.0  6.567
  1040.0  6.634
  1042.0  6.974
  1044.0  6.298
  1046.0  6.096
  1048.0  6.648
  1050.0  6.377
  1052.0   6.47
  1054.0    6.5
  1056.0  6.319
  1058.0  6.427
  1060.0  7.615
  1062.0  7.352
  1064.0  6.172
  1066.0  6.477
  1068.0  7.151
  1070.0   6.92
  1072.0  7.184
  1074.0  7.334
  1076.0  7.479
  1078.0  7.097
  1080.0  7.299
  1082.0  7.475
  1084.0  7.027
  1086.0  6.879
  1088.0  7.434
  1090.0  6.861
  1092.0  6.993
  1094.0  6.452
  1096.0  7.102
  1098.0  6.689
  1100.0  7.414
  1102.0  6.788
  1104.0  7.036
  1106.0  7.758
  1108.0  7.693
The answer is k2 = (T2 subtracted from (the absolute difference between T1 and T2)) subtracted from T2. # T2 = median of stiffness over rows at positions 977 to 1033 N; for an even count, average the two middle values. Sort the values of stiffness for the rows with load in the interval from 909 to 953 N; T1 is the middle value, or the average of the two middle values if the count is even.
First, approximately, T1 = 7.78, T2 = 6.8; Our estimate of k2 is 12.6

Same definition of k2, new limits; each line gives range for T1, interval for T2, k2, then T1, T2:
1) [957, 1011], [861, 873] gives 11.3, 7.27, 6.2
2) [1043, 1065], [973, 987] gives 14.3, 6.43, 7.8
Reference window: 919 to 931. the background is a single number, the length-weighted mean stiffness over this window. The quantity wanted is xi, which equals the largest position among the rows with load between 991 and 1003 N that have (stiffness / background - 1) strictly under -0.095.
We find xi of 1002.0 N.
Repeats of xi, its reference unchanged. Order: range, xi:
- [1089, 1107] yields 1104.0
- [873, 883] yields 882.0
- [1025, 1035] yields 1034.0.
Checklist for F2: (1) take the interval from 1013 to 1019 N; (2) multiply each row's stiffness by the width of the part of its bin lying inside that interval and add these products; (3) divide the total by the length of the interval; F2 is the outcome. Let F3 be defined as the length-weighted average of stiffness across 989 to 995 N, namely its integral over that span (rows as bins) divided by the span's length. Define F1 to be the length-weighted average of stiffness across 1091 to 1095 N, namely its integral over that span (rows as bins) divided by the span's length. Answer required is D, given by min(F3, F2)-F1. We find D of -0.3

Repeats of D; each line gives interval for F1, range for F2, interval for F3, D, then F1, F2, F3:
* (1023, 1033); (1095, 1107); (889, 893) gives 0.8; 6.30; 7.1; 7.30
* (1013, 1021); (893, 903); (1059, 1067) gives 0.4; 6.51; 7.5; 6.90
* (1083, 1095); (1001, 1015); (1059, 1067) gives 0.0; 6.94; 6.9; 6.90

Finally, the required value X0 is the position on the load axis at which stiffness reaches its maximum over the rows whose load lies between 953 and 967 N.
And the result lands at 956.0 N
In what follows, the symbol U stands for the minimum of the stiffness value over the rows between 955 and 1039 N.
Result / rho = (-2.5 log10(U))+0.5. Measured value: -1.42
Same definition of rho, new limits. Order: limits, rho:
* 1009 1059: -1.42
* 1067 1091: -1.59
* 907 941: -1.64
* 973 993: -1.63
